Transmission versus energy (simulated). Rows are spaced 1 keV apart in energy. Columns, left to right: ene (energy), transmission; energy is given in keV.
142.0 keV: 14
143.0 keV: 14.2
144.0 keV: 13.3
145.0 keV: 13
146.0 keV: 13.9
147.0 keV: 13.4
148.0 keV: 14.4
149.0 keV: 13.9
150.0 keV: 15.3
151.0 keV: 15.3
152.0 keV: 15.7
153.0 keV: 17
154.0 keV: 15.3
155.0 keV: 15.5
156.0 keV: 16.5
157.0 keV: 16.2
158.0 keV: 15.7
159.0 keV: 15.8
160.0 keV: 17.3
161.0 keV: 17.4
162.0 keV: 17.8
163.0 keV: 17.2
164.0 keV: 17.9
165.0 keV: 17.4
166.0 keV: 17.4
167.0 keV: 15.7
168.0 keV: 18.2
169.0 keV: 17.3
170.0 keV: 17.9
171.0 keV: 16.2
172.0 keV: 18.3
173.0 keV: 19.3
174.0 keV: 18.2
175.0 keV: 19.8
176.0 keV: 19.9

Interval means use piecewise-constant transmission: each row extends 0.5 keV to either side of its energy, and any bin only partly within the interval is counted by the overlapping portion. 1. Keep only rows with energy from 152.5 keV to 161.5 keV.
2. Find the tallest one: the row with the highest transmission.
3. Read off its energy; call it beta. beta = 161.0 keV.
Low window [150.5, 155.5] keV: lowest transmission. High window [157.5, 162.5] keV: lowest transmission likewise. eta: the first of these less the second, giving -0.40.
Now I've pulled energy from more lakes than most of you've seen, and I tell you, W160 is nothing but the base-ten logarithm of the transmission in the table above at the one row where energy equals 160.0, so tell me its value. 1.24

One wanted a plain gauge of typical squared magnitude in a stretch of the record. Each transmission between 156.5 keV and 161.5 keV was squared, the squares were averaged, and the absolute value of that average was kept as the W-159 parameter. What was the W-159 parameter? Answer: 272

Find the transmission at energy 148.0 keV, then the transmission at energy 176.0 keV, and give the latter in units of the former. 1.38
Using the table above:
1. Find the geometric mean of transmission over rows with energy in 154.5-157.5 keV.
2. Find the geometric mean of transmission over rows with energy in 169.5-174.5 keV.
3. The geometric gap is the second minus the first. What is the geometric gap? 1.9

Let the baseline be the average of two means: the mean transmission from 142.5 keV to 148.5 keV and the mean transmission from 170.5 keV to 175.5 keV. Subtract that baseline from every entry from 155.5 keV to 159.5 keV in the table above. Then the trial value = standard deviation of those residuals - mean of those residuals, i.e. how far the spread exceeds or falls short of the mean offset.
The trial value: 0.3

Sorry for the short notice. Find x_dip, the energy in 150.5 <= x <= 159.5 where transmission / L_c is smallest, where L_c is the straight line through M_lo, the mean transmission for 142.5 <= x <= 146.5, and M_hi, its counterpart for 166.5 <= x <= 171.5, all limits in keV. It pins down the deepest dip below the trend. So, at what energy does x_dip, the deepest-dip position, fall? 159.0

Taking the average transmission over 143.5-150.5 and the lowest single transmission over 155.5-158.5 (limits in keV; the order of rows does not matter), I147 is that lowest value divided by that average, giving 1.13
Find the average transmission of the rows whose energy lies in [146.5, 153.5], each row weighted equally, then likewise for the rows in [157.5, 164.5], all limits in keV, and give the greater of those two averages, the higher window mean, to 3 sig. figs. 17.0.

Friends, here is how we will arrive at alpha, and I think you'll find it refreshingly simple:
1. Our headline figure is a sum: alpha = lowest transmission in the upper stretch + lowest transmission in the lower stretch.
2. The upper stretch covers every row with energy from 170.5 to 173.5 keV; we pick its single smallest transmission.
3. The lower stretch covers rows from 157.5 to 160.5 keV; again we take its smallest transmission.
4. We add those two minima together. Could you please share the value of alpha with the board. 31.9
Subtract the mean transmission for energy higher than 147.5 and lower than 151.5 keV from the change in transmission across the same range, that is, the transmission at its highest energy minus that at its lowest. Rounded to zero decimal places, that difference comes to -14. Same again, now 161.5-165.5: -18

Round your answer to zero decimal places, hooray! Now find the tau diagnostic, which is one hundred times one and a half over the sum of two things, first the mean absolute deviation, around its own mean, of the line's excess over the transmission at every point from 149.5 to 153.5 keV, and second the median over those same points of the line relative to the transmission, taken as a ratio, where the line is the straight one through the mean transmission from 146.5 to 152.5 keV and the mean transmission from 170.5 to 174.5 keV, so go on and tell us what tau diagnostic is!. 104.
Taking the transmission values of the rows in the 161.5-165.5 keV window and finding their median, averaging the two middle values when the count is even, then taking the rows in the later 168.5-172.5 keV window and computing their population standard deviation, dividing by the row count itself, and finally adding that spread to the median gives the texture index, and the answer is 18.4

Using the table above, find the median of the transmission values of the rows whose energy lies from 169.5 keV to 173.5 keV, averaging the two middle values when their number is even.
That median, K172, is 18.1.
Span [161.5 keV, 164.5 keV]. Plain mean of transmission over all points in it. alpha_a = 17.6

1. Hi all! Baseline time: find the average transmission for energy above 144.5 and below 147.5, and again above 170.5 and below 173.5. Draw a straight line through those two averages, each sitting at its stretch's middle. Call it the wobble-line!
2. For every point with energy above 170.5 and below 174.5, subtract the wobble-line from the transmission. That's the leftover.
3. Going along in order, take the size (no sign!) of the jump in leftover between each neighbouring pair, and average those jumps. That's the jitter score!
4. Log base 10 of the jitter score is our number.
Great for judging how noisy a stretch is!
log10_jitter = 0.13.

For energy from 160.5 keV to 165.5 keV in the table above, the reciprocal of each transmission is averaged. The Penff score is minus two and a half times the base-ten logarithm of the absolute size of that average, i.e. 3.11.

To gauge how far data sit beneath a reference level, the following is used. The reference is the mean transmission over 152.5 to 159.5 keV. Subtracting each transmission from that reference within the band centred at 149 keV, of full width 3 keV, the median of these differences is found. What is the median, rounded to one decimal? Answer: 1.6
